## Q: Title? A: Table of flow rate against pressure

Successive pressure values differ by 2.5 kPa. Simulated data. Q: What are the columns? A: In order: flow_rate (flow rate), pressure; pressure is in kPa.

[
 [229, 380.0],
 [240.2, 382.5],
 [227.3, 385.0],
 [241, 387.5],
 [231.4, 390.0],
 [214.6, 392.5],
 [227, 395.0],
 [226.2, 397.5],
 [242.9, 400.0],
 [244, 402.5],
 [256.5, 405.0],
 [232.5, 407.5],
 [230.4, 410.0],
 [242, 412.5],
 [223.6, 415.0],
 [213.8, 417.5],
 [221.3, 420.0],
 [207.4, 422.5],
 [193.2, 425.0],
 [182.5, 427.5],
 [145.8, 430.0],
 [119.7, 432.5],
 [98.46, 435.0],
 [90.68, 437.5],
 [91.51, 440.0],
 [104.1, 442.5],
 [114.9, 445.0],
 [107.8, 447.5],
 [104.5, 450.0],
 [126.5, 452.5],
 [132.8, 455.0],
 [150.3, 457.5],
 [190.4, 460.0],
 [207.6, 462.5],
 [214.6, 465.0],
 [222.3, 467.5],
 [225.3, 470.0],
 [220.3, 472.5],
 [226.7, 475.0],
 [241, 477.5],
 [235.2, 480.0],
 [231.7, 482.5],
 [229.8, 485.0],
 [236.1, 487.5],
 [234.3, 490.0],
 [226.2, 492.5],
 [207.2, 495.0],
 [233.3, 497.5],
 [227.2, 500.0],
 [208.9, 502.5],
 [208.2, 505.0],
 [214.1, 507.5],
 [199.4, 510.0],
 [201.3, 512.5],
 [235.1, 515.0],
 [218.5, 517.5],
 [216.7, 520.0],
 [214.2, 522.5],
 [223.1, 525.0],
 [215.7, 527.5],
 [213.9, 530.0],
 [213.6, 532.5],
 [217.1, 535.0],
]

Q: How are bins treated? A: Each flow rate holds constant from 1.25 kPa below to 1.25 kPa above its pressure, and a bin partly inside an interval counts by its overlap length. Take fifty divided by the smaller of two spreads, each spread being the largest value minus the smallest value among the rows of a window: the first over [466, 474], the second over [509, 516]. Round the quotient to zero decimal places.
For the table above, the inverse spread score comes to 10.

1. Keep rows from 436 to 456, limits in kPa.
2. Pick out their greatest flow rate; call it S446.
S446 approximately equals 132.8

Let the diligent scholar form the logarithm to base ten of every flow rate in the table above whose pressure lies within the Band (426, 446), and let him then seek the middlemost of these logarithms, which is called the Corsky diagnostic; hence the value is 2.04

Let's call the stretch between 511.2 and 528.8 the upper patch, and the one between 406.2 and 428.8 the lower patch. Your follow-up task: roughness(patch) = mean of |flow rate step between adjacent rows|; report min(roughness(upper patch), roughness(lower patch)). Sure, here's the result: 11.0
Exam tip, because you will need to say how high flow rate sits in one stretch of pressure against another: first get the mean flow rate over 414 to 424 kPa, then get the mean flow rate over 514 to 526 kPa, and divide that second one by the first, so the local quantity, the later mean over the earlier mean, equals 1.0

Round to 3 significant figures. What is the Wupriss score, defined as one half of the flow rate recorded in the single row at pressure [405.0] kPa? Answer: 128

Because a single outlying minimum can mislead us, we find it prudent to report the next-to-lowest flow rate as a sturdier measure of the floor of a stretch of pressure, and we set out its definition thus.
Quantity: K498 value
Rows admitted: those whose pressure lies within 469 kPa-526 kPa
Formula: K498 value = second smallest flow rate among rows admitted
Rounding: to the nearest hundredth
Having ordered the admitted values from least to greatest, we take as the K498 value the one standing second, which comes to 201.30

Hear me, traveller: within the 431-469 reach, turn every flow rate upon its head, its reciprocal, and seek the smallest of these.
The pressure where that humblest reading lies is 467.5 kPa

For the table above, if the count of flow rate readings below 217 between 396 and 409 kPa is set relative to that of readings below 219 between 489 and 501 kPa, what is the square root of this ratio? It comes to 0.00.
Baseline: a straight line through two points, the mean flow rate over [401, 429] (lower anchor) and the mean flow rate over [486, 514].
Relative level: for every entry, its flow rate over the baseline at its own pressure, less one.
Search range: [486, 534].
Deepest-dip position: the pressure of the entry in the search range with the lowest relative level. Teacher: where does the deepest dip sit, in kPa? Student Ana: 510.0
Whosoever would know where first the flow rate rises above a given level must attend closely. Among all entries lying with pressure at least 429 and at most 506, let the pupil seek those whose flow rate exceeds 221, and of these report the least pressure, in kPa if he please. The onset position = 467.5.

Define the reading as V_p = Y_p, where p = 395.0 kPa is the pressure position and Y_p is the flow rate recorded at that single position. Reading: 227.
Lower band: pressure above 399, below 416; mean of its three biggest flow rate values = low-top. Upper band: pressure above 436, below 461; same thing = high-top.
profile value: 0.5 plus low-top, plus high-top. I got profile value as 406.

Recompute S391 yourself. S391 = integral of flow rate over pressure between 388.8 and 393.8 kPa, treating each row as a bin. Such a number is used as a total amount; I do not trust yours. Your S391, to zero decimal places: 1115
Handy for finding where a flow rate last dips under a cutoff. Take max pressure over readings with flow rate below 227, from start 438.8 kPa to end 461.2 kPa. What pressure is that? 460.0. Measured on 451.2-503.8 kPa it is 502.5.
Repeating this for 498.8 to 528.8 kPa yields 527.5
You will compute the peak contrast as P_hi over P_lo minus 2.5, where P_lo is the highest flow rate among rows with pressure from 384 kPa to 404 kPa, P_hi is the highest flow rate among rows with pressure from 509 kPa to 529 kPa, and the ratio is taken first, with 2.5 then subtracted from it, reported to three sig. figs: -1.54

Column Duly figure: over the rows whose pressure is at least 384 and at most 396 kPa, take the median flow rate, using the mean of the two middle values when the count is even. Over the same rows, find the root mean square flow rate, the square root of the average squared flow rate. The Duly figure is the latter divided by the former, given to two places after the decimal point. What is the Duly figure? 1.00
